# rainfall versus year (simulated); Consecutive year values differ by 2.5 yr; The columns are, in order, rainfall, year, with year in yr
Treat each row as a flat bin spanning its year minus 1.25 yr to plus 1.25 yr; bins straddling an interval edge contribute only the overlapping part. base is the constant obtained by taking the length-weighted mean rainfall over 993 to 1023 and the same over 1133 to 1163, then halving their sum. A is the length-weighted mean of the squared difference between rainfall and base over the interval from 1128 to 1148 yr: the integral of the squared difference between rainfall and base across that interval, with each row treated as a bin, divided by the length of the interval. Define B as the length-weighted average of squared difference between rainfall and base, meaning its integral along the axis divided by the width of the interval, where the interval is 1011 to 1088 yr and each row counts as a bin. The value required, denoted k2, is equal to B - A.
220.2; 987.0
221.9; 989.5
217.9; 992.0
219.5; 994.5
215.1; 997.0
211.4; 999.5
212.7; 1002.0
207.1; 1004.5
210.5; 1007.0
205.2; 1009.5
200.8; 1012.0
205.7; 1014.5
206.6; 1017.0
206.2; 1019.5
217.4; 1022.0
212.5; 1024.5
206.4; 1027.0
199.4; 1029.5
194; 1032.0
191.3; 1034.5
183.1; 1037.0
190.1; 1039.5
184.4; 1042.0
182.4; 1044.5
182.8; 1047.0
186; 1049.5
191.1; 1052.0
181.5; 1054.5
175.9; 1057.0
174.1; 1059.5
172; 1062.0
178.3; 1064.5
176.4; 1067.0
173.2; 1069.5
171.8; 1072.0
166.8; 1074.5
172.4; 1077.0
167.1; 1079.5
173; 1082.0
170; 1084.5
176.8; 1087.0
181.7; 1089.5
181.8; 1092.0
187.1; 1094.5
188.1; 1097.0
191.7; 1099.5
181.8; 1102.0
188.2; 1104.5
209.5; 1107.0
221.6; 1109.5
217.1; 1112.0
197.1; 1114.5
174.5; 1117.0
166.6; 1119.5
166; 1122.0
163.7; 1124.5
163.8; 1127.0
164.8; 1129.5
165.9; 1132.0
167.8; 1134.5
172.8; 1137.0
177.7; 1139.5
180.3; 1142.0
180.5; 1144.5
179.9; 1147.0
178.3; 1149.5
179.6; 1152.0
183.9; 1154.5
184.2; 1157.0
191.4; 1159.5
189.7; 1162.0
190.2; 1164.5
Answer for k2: -222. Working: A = 506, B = 284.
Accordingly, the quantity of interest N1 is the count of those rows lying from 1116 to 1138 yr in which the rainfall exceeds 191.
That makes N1 0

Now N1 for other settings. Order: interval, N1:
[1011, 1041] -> 10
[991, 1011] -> 8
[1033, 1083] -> 2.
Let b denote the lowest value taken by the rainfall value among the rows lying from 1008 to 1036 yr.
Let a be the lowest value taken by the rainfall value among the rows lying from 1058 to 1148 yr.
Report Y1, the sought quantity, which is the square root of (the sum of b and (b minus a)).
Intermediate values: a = 163.7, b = 191.3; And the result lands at 14.8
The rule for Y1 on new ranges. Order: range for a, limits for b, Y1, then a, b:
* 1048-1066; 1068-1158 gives 12.5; 172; 163.7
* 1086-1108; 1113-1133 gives 12.3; 176.8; 163.7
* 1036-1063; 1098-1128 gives 12.5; 172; 163.7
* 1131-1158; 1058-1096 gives 12.9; 165.9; 166.8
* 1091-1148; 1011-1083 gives 13.0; 163.7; 166.8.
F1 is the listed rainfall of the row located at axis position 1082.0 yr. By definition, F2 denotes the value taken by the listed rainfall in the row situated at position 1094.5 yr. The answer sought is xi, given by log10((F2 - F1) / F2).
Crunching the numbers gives -1.1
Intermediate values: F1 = 173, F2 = 187.1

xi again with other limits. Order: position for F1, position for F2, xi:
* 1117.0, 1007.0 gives -0.8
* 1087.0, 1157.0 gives -1.4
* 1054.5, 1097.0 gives -1.5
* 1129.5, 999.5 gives -0.7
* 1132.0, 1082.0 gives -1.4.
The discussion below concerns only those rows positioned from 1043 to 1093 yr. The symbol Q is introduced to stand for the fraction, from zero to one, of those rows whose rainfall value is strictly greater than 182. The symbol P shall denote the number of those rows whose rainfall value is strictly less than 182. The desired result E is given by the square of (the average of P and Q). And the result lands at 66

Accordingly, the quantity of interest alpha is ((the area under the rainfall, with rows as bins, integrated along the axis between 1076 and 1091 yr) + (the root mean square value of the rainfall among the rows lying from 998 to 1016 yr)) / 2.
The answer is 1406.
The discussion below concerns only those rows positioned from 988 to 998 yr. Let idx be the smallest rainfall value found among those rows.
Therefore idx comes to 215.1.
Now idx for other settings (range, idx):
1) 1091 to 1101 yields 181.8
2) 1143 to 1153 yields 178.3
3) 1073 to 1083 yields 166.8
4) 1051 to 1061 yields 174.1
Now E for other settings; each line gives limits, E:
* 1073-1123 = 38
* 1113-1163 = 58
